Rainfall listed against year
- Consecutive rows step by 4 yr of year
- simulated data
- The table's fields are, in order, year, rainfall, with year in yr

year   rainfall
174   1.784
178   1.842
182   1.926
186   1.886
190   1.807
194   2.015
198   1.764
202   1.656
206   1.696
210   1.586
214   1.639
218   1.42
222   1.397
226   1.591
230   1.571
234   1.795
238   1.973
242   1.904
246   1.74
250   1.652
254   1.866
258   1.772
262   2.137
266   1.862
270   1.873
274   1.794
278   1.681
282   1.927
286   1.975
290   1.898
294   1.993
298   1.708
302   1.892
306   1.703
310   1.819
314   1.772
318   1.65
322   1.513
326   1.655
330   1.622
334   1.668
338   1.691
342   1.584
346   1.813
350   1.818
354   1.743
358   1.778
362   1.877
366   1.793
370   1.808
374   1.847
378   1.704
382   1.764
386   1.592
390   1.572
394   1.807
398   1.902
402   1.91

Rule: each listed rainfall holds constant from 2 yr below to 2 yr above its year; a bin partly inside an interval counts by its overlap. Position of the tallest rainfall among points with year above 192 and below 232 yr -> 194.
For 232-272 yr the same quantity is 262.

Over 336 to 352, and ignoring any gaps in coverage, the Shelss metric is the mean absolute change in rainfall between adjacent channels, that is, 0.11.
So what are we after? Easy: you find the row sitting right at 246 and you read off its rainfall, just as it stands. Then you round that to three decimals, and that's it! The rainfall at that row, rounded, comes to 1.740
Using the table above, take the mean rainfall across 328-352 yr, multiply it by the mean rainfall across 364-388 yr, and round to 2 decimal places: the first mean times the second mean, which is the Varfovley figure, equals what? 2.98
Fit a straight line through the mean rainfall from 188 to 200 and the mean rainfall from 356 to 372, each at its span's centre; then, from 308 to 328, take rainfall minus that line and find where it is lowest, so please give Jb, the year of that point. 322 yr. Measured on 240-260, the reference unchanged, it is 250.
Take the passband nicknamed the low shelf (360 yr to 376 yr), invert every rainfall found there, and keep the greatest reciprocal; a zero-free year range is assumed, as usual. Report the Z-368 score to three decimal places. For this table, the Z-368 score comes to 0.558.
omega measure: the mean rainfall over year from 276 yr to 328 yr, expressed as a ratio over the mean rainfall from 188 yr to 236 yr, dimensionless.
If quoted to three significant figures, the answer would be 1.07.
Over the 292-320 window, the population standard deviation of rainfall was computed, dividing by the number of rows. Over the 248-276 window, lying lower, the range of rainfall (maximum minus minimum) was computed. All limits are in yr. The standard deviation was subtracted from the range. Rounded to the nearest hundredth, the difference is 0.37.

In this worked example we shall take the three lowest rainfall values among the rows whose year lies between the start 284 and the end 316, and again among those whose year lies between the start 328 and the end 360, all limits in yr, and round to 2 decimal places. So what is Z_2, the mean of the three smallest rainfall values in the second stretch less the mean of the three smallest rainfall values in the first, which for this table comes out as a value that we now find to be -0.10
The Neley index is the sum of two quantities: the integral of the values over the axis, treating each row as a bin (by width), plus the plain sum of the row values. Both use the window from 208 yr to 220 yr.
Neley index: 23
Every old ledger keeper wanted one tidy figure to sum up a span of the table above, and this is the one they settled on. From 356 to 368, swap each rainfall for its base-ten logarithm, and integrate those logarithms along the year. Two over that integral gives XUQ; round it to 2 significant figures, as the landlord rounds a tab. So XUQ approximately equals 0.64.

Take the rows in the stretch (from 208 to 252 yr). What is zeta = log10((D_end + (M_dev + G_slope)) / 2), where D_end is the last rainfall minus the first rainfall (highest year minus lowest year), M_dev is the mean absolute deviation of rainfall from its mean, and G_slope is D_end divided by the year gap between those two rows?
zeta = -0.98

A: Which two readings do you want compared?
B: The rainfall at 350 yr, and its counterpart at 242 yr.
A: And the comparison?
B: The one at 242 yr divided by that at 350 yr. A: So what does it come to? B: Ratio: 1.05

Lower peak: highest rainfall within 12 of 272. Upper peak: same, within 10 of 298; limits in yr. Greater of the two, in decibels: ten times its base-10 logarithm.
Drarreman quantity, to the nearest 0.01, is 3.30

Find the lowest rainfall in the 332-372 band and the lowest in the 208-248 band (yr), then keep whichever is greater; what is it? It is 1.58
